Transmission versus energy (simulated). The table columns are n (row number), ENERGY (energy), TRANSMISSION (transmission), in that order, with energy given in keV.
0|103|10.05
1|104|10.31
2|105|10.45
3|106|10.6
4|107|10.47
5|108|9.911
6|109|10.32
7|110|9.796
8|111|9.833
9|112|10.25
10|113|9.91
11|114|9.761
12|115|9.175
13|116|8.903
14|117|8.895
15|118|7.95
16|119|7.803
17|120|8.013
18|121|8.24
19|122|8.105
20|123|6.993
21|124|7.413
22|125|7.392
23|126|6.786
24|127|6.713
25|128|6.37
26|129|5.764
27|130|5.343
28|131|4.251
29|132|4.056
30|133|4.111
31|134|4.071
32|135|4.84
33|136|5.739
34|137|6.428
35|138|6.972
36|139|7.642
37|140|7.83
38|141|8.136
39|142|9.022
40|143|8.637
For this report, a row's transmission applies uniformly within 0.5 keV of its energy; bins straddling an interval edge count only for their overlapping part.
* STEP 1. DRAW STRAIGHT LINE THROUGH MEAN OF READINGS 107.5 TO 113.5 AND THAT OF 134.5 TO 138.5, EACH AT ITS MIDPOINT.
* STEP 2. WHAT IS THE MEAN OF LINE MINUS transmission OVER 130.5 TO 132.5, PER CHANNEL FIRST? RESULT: 2.6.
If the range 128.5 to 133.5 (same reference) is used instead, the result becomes 2.1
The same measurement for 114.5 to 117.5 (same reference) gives 0.2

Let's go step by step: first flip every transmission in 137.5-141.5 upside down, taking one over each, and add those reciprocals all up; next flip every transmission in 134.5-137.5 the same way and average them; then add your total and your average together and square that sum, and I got 0.50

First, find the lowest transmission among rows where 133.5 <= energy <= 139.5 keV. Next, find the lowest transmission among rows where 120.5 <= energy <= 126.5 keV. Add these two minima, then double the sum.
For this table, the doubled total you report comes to 22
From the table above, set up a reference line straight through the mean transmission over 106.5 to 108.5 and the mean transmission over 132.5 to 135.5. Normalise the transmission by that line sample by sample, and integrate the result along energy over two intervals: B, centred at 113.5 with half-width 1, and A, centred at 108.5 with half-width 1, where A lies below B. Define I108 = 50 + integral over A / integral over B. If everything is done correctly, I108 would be 50.9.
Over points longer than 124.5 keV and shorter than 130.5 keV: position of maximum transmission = 125 keV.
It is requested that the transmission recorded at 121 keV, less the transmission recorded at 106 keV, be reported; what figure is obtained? -2.4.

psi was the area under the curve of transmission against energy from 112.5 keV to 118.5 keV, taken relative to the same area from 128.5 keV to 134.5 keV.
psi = 2.0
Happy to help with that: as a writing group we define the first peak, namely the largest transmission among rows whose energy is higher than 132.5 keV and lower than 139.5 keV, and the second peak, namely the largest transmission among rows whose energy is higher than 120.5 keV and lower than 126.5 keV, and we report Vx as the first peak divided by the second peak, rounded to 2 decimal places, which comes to 0.93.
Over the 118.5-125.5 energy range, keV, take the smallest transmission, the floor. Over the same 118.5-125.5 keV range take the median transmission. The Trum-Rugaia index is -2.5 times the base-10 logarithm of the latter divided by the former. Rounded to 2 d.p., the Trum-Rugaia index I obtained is -0.12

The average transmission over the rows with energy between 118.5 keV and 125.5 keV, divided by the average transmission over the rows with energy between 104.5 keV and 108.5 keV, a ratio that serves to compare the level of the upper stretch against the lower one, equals 0.74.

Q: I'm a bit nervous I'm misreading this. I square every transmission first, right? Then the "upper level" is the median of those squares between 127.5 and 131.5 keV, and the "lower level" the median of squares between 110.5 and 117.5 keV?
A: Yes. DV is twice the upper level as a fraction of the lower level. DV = 0.6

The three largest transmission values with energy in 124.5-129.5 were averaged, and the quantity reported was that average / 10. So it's 0.70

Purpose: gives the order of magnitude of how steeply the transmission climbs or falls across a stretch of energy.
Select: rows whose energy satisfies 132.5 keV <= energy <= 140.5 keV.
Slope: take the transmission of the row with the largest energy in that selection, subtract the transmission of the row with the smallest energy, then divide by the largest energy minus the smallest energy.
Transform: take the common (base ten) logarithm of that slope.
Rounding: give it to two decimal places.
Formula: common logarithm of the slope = -0.27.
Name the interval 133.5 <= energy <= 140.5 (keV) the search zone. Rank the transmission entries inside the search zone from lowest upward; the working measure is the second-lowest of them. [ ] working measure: 4.84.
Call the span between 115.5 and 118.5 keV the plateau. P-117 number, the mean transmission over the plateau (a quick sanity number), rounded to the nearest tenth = 8.6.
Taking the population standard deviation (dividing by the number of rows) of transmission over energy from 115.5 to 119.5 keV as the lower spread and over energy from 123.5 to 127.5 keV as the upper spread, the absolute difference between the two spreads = 0.2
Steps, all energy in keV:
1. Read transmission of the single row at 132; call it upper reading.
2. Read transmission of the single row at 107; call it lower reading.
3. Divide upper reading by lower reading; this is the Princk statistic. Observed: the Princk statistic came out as 0.39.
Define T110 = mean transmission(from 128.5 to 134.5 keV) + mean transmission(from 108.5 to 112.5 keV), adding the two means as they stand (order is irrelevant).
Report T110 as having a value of 14.6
